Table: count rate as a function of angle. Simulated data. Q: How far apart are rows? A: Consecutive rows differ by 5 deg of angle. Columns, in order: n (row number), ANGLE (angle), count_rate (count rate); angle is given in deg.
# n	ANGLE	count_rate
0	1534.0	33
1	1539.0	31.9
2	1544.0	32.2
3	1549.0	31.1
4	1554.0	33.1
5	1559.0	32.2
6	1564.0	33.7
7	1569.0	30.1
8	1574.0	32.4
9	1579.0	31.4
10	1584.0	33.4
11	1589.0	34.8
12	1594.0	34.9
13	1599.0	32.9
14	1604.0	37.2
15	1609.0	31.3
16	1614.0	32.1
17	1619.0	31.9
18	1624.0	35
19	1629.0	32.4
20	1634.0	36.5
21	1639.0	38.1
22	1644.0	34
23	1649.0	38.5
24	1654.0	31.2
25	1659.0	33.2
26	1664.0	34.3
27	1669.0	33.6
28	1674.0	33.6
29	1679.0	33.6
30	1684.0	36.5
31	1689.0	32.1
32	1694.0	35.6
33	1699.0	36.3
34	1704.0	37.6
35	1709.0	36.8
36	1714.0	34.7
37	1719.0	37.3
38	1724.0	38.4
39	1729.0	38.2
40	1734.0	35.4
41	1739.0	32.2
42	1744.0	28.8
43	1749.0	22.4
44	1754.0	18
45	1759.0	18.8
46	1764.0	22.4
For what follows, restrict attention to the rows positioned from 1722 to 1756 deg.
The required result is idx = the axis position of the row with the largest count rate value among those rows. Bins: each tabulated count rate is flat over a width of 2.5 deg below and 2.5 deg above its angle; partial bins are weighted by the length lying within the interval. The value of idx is 1724.0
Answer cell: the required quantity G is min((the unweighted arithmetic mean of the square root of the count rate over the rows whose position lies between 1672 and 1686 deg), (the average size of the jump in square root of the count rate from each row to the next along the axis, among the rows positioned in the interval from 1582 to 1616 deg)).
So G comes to 0.21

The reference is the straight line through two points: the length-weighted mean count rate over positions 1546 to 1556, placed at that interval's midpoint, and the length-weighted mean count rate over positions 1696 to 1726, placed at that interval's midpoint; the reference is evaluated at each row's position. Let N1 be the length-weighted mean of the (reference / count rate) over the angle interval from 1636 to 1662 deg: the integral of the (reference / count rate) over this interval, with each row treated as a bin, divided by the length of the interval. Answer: 1.01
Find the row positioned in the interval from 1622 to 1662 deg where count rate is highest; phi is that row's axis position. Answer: 1649.0 deg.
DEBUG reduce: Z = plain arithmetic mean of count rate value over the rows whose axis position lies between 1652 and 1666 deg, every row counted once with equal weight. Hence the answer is 32.9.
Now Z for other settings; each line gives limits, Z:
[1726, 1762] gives 27.7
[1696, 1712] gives 36.9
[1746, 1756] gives 20.2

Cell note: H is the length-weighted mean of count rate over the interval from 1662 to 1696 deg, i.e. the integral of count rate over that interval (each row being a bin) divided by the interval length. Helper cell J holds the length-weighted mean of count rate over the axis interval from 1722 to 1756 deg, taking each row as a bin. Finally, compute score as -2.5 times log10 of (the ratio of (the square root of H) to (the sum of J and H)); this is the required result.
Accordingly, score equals 2.61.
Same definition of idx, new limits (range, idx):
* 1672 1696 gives 1684.0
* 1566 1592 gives 1589.0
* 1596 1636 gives 1604.0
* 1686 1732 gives 1724.0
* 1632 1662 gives 1649.0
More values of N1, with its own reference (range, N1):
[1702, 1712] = 0.99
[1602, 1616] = 1.02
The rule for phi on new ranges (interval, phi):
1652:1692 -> 1684.0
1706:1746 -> 1724.0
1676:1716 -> 1704.0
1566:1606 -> 1604.0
